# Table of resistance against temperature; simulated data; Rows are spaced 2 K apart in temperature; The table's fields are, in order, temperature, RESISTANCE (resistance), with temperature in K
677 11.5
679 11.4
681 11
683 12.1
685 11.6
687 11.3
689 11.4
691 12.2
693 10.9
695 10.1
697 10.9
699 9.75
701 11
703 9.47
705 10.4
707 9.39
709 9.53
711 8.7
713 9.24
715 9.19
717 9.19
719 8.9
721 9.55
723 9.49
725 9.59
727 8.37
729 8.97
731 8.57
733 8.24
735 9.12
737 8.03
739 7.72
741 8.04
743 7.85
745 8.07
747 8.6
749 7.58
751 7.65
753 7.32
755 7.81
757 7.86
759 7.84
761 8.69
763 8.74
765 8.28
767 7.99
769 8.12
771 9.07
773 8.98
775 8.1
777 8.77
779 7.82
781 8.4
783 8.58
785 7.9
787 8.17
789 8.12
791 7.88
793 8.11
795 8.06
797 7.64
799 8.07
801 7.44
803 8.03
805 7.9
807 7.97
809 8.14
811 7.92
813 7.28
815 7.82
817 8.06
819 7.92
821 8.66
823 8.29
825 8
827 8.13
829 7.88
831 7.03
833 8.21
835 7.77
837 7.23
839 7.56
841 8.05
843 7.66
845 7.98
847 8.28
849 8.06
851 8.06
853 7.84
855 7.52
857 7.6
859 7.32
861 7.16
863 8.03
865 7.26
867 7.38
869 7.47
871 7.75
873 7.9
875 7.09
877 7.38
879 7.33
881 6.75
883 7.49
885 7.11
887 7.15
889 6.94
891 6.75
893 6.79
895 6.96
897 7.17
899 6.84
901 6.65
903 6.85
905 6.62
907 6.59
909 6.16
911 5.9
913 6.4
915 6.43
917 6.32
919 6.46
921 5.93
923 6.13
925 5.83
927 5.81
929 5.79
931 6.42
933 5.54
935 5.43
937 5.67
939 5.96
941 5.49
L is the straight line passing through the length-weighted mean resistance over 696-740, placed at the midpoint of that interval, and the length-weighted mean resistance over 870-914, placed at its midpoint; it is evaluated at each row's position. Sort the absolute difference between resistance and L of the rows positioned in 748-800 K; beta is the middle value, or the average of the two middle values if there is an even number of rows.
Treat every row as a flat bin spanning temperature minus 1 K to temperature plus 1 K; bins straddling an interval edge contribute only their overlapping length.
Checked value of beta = 0.42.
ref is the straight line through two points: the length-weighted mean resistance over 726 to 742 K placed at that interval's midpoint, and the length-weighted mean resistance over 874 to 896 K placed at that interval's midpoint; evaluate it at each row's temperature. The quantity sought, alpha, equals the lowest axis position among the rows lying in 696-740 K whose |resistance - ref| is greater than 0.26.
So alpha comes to 697 K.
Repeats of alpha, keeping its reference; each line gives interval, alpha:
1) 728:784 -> 729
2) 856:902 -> 857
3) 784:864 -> 801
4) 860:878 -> 863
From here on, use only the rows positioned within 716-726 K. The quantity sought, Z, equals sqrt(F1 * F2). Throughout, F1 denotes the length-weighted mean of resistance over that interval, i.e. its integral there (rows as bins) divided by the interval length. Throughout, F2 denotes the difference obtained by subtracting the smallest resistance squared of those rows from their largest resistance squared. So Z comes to 10.9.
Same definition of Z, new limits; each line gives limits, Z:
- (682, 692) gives 15.7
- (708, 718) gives 11.8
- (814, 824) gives 10.6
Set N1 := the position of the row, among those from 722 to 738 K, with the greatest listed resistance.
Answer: 725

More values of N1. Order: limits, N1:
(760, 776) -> 771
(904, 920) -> 905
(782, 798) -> 783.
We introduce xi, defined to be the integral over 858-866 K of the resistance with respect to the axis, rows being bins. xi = 60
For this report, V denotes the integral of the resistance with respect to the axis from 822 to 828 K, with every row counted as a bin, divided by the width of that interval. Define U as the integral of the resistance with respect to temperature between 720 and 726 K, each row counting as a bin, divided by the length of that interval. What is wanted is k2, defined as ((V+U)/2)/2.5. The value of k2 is 3.54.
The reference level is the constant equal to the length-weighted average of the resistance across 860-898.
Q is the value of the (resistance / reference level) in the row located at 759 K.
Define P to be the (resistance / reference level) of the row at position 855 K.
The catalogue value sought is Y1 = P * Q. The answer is 1.12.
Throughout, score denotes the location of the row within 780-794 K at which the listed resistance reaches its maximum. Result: 783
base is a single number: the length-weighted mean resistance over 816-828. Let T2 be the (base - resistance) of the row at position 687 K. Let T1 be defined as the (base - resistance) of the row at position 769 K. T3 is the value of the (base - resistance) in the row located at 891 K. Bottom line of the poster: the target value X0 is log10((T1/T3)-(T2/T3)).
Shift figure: 0.3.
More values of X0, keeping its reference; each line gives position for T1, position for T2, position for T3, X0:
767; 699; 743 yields 0.7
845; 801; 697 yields -0.7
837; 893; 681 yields -0.8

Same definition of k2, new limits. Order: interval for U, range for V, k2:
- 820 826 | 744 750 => 3.28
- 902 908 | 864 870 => 2.81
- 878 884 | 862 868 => 2.95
